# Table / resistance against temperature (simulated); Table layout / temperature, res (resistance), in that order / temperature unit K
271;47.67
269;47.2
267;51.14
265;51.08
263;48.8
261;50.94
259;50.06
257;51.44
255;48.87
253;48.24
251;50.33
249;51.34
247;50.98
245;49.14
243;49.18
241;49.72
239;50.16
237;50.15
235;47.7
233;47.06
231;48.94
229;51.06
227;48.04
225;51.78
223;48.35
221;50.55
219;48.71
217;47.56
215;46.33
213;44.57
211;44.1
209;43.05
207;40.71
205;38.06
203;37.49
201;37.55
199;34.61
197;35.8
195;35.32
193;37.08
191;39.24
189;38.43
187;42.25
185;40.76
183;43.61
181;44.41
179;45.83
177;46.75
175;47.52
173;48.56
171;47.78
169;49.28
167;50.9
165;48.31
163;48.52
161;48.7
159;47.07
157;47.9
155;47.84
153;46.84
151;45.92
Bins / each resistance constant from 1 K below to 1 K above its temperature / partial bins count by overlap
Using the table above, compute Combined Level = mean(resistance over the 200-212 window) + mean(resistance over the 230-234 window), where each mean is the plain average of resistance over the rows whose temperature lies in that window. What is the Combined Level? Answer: 88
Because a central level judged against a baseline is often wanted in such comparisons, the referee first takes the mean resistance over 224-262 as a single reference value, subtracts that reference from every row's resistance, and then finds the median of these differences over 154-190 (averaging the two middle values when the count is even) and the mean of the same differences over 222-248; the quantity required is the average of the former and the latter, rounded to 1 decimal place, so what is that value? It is -1.2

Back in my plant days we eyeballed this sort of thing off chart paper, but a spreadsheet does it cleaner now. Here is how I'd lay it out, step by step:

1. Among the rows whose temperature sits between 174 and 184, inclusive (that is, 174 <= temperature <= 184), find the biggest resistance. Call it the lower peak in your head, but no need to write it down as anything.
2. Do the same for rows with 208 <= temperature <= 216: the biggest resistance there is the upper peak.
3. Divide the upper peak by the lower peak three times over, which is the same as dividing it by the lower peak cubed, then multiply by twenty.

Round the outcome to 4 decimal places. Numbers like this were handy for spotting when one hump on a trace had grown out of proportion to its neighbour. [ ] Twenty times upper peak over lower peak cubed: 0.0086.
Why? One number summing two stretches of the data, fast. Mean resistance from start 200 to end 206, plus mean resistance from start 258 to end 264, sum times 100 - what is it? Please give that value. 8763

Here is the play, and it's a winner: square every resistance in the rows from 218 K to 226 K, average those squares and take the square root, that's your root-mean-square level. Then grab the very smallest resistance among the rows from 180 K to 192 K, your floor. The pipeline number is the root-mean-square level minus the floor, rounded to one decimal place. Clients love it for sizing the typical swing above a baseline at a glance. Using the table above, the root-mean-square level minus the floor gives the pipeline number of 11.4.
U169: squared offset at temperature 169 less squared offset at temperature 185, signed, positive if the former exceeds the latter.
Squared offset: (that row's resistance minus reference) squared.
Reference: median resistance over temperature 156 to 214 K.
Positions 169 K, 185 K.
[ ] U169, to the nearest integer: 16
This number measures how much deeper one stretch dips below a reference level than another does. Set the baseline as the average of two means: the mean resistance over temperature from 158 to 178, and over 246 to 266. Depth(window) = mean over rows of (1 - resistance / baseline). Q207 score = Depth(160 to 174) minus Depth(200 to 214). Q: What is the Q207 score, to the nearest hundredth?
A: -0.16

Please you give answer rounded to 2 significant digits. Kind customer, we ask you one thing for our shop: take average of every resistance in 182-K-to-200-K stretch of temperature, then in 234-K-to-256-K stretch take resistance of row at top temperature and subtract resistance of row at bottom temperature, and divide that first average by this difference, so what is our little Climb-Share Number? 33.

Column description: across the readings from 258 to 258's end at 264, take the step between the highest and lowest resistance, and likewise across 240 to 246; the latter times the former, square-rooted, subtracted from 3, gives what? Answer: 1.9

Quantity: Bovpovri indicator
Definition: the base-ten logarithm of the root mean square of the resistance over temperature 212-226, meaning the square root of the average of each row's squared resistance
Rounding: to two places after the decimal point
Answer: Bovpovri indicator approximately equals 1.68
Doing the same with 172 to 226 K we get 1.64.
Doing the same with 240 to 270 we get 1.70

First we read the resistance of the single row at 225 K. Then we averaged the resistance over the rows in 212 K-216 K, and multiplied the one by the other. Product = 2353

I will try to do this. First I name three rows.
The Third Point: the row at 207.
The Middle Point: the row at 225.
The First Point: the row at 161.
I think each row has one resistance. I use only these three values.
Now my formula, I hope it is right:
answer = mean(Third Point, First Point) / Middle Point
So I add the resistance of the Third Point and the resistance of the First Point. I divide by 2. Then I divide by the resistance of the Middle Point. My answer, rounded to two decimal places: 0.86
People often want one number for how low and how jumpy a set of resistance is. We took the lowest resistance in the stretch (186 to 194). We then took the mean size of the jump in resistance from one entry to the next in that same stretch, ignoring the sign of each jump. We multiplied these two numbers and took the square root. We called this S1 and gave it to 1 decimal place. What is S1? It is 9.2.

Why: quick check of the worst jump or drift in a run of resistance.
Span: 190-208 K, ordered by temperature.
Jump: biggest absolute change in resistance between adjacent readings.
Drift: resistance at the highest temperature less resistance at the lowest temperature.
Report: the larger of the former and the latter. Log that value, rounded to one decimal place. 2.9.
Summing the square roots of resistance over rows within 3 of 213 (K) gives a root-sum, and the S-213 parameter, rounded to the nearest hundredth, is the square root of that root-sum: 4.49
